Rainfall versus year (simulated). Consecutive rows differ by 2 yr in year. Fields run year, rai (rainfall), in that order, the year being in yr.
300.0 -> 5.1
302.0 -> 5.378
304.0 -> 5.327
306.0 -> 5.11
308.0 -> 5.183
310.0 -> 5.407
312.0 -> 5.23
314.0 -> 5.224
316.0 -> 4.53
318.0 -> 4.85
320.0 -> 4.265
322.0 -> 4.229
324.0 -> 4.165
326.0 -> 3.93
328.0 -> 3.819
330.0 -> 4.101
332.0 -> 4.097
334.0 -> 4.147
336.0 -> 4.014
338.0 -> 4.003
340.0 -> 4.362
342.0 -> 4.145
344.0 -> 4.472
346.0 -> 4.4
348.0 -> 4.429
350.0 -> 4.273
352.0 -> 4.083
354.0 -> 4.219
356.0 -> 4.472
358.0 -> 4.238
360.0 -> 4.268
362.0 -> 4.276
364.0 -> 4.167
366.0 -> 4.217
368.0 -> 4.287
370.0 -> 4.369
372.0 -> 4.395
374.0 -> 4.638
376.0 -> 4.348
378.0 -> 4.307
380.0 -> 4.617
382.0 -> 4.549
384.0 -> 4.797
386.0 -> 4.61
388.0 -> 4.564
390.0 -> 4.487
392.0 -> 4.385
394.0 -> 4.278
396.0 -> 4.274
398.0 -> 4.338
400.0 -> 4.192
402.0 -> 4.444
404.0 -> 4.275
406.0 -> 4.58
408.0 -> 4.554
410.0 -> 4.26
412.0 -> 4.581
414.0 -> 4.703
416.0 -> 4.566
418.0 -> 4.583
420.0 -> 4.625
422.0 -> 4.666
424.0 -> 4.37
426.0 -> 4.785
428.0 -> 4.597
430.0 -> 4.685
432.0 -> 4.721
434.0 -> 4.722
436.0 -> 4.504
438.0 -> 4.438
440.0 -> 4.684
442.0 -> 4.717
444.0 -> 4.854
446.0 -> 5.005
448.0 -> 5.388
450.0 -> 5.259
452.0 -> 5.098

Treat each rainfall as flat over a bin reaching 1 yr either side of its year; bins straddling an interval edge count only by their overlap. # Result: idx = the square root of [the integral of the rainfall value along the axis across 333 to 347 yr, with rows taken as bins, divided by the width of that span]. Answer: 2.05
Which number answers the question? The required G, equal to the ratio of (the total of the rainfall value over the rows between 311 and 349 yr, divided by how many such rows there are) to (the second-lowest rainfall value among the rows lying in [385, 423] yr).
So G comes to 1.02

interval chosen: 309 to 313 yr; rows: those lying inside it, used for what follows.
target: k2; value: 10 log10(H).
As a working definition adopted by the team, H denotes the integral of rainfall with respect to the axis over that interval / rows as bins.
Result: 13.3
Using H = 21.3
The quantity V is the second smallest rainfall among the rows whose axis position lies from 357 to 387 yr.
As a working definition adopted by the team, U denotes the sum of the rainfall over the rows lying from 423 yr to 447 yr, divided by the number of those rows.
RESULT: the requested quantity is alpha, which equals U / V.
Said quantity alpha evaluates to 1.11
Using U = 4.67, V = 4.217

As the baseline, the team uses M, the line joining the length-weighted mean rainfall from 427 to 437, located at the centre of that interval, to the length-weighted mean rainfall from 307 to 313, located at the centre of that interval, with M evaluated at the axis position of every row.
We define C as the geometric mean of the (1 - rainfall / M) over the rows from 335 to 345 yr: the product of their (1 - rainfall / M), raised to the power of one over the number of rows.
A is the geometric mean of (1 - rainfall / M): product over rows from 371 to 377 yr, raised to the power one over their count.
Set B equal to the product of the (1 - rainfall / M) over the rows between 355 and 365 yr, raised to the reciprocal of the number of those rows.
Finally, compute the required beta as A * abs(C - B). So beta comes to 0.003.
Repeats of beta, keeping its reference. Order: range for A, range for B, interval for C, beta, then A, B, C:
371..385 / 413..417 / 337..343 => 0.012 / 0.071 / 0.02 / 0.18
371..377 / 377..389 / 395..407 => 0.003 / 0.094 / 0.06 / 0.09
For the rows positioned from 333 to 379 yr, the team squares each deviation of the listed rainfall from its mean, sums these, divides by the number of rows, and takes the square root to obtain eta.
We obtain 0.150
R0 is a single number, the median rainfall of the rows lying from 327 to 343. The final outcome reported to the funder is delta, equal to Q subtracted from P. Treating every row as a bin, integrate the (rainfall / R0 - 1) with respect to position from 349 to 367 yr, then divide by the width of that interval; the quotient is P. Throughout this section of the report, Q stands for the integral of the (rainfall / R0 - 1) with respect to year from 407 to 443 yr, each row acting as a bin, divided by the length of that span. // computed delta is -0.09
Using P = 0.04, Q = 0.122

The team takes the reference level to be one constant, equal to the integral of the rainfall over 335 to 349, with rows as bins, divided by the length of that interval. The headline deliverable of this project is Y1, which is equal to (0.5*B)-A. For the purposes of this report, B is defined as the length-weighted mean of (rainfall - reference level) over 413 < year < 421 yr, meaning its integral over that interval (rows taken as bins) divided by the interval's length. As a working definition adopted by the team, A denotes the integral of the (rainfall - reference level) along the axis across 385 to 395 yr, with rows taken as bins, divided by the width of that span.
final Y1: -0.02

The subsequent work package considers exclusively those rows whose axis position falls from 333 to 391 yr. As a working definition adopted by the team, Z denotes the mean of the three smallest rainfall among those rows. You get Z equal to 4.03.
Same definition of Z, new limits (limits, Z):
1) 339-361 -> 4.15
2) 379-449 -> 4.24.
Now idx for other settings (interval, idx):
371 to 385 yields 2.13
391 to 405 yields 2.08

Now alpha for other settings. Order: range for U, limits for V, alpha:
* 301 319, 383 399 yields 1.20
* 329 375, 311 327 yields 1.02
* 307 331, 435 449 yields 1.02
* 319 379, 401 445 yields 0.99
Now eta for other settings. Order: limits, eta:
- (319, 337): 0.135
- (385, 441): 0.163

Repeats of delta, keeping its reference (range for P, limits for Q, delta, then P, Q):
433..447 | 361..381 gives 0.08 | 0.15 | 0.064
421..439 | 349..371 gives 0.09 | 0.12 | 0.039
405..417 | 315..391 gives 0.05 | 0.11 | 0.054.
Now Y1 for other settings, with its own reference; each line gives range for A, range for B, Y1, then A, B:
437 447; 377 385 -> -0.33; 0.5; 0.31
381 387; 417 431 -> -0.21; 0.4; 0.36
